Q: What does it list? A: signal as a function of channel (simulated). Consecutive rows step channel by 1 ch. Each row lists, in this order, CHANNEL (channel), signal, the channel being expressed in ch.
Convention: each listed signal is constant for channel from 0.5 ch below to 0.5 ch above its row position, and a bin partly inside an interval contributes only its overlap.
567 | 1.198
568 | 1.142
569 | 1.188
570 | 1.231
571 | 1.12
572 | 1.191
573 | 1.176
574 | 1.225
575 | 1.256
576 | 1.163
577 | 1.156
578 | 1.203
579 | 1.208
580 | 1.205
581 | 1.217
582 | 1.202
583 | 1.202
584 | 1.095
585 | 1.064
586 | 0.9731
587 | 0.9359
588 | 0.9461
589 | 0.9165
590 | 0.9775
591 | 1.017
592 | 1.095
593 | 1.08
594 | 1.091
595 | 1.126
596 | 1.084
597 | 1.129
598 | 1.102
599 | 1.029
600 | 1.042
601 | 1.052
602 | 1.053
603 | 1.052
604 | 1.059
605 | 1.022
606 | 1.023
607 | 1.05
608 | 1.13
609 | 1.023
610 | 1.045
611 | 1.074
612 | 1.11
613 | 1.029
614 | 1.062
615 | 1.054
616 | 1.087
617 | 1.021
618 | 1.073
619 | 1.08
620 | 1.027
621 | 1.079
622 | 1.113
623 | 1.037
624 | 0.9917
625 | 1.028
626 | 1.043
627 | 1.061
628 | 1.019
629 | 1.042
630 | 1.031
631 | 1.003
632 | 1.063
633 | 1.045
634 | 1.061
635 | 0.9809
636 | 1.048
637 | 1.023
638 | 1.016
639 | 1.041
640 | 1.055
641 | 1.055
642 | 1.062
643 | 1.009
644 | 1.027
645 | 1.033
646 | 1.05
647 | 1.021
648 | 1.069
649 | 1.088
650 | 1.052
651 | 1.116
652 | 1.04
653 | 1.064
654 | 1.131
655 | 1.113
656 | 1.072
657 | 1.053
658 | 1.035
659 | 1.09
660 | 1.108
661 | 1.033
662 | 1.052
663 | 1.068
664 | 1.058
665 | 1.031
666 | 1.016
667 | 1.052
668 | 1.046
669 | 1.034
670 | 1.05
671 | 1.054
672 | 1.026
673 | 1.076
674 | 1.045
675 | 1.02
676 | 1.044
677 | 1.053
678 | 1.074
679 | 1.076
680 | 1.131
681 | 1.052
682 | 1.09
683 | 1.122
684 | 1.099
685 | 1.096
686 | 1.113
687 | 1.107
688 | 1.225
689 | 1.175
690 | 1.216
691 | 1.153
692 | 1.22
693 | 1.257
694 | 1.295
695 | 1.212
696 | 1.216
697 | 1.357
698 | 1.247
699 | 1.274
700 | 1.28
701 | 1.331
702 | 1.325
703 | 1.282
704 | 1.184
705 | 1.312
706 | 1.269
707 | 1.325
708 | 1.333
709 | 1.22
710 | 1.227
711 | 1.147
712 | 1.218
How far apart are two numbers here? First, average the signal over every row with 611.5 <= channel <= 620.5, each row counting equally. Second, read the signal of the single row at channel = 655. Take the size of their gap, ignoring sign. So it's 0.05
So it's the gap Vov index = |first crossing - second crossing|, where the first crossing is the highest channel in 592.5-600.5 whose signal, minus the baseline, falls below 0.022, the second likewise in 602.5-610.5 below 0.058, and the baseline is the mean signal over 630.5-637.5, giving 10 ch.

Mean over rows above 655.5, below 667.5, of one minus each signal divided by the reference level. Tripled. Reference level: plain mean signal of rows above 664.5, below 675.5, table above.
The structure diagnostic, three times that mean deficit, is -0.043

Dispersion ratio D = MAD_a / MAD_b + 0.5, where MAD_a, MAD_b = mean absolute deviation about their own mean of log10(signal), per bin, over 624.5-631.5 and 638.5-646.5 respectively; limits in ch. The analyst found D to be 1.5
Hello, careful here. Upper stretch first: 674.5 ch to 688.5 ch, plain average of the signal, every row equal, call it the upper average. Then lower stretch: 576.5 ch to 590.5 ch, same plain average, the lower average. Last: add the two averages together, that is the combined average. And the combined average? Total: 2.19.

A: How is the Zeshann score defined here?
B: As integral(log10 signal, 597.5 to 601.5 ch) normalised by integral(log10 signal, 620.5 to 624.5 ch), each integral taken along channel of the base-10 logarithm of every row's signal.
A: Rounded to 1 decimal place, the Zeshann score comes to 1.0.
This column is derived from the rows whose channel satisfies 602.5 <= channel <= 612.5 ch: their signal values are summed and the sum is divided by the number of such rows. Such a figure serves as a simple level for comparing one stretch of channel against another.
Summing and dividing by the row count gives 1.059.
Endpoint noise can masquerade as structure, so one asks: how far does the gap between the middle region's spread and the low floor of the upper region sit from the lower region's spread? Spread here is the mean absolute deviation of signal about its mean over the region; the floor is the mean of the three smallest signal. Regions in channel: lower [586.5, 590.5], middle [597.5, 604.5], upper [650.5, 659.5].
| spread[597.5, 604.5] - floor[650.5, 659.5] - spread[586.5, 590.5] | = 1.05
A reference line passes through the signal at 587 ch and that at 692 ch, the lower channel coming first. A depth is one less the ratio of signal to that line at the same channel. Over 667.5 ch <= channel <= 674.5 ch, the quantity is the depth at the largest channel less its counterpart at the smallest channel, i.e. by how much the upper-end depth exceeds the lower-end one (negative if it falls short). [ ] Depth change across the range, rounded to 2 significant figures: 0.013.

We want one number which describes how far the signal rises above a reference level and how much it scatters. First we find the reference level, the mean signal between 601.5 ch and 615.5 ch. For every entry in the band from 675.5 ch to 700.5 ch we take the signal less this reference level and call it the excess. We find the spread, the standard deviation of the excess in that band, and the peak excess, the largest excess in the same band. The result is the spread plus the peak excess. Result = 0.39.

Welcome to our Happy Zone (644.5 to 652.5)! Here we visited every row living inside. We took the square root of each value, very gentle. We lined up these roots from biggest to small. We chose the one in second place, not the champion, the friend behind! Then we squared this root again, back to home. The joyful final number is 1.09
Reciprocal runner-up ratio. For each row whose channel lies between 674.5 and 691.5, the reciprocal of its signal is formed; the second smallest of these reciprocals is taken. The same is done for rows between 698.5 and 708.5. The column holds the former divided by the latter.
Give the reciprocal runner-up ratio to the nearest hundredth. 1.09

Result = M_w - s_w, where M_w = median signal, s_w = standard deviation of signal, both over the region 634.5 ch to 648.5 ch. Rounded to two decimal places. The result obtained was 1.01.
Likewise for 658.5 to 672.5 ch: 1.03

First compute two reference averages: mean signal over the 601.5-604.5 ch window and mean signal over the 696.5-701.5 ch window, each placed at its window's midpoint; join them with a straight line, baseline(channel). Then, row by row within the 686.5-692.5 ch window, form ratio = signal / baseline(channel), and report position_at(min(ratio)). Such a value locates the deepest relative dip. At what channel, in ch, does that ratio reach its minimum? 687 ch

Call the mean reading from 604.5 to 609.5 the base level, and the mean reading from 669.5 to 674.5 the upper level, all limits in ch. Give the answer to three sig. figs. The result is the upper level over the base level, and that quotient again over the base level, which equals 0.953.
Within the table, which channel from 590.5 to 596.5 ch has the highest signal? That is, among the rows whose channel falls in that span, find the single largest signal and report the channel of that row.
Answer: 595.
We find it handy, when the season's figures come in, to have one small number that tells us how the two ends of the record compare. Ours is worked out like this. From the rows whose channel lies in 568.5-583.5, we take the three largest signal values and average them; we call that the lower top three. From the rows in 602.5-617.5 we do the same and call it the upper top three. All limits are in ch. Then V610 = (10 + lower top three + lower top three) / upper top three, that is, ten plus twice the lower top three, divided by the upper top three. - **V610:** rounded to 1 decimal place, 11.2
